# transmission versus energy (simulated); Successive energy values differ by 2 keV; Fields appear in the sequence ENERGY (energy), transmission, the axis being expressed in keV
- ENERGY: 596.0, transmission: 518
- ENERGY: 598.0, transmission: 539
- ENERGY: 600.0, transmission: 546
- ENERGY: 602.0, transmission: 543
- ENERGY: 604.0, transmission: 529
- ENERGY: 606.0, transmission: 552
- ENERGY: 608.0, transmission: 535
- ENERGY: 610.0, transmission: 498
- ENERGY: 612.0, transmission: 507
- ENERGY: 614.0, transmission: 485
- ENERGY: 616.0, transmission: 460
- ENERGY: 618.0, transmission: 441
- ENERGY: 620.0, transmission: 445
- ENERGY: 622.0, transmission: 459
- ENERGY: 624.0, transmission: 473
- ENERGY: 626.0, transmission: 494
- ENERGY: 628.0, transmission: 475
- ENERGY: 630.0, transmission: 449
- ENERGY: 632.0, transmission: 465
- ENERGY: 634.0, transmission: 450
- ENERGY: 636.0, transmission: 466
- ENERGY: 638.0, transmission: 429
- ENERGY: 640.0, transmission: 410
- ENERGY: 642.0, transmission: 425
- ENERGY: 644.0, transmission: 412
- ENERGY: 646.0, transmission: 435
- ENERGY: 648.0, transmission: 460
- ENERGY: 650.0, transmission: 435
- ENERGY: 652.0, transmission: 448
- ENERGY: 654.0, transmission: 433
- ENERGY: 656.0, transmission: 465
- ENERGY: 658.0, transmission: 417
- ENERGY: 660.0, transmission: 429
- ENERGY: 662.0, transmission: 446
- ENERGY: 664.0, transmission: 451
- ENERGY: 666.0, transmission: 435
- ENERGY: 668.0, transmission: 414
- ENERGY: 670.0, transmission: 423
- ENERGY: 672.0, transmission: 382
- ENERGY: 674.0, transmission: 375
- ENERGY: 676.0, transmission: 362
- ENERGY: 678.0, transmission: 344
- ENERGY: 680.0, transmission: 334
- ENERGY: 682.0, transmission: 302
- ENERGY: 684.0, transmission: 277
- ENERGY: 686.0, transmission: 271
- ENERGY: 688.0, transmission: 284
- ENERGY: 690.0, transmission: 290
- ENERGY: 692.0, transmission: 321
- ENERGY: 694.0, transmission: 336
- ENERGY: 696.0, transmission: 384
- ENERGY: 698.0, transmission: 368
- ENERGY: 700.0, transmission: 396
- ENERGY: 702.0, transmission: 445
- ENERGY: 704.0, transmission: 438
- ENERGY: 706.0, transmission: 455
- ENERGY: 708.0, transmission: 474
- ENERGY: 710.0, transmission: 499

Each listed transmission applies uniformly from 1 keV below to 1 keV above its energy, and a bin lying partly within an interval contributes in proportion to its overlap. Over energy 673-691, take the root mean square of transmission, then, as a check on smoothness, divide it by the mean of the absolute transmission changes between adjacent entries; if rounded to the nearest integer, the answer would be 21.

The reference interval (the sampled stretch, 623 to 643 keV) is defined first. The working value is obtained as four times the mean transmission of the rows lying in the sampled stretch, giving 1814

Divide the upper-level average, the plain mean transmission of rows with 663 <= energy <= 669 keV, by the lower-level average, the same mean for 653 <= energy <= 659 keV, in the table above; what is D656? 0.99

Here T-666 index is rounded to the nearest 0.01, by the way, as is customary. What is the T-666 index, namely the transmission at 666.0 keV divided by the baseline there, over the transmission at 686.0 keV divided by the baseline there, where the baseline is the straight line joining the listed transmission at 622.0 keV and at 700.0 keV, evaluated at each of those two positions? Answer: 1.54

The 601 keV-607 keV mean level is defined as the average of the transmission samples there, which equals 541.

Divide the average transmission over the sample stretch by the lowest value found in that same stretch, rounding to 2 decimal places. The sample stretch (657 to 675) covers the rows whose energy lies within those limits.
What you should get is 1.12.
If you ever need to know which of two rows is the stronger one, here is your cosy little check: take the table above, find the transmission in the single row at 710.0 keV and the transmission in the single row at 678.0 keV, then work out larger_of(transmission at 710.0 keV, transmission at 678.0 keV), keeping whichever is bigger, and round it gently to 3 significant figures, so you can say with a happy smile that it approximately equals 499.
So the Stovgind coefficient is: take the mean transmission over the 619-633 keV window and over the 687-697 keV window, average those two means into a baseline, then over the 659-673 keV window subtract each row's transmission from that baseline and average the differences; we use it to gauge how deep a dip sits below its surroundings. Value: -31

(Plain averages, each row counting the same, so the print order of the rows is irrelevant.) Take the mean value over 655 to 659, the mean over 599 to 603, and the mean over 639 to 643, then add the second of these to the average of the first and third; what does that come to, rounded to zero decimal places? 974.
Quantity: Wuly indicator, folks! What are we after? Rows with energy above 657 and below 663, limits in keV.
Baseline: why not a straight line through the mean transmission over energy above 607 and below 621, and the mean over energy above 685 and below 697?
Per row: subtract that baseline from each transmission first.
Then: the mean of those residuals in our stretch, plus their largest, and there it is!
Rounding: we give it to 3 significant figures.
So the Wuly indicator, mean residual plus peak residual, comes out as 118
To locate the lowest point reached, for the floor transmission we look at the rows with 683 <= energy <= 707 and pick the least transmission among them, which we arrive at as 271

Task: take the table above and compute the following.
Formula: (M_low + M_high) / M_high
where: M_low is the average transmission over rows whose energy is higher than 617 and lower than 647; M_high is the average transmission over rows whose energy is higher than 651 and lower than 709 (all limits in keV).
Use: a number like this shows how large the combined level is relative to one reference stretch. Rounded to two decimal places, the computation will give 2.16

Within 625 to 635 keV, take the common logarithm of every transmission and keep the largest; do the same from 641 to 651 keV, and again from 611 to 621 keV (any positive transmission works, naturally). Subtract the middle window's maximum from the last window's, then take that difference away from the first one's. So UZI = 2.65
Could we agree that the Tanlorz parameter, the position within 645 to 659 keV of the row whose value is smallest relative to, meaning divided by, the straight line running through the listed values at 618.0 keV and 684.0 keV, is 646.0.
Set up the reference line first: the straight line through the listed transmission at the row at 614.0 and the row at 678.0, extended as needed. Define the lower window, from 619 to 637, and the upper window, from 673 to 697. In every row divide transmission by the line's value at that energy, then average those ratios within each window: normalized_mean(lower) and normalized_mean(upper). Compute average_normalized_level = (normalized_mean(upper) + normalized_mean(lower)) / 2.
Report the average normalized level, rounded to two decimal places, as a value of 1.00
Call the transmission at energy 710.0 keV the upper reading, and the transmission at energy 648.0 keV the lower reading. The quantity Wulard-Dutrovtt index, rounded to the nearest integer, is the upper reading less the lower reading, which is 39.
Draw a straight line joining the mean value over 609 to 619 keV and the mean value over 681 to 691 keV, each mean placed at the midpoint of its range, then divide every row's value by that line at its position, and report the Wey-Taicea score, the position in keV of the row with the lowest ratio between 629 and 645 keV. 640.0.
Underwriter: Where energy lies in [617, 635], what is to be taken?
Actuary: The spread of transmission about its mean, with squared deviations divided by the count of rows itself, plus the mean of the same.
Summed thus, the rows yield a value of 477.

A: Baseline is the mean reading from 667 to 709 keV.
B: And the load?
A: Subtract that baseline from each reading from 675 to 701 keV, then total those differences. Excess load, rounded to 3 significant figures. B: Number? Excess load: -482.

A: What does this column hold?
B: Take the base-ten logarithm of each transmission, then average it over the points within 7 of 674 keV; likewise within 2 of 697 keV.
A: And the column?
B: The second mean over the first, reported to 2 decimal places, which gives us 1.00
